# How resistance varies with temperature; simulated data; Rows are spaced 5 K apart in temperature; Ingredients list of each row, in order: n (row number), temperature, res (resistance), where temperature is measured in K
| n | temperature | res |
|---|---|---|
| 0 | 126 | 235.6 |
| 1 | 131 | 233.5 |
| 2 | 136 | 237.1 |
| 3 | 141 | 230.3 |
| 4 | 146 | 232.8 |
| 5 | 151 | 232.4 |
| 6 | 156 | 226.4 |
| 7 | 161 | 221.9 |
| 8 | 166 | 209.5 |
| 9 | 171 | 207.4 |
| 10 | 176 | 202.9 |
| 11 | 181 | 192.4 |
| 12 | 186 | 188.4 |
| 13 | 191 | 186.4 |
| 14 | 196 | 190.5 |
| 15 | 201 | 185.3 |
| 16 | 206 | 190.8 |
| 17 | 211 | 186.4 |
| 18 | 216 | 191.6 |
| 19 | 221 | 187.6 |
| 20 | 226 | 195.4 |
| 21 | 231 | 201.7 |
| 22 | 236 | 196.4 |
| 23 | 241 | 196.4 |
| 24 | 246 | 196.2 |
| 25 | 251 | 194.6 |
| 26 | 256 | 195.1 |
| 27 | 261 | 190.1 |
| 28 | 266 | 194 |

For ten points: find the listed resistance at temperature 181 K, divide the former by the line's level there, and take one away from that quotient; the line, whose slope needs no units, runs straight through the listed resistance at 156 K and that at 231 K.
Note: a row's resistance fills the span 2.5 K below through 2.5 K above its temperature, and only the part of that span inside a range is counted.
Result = -0.118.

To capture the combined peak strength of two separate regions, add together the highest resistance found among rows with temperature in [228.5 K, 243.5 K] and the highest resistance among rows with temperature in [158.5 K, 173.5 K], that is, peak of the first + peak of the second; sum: 424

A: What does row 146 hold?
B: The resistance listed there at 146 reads 232.8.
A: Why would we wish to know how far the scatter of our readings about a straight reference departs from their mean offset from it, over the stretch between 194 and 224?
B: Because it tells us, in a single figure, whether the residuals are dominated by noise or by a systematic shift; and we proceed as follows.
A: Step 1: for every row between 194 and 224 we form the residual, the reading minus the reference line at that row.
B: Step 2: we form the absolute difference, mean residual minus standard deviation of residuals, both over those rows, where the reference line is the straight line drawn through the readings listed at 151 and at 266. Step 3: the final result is 28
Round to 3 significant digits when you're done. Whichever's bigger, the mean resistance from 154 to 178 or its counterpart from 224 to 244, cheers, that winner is 214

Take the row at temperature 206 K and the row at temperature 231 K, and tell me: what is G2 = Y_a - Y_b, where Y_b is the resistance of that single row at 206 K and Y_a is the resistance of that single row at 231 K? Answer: 11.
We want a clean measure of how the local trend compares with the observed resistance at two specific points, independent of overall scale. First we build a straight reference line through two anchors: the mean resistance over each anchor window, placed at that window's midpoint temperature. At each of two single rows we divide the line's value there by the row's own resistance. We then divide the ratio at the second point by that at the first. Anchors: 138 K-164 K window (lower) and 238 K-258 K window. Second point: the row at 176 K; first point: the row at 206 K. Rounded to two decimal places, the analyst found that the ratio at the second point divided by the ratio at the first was 0.99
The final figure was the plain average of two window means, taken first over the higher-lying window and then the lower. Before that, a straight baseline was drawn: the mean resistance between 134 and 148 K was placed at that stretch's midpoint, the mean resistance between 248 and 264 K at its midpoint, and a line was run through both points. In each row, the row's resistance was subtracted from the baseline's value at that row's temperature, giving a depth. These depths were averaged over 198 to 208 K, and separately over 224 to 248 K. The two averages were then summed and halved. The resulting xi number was 13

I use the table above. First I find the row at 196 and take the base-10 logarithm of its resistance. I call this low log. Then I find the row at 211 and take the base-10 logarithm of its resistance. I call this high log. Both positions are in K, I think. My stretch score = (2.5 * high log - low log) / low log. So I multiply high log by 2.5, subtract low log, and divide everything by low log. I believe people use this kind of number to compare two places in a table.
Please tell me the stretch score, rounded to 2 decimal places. 1.49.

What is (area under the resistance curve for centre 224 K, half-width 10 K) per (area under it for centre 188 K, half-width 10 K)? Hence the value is 1.02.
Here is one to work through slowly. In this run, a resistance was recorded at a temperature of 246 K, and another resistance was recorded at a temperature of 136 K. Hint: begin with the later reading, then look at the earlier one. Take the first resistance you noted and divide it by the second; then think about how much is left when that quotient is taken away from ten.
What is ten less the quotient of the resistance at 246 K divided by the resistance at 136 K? 9.17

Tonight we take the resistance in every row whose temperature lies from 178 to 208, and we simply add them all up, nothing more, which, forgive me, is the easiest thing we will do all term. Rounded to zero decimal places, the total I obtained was 1134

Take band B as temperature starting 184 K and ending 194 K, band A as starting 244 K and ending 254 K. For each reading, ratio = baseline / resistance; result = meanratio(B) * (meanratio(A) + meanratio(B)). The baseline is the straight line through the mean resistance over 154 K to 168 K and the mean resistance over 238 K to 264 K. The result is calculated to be 2.40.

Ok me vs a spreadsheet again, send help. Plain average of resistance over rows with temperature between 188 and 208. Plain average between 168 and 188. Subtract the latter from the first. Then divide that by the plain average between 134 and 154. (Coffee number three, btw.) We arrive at -0.04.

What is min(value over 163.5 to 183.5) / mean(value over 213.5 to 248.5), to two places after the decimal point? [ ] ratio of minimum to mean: 0.99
